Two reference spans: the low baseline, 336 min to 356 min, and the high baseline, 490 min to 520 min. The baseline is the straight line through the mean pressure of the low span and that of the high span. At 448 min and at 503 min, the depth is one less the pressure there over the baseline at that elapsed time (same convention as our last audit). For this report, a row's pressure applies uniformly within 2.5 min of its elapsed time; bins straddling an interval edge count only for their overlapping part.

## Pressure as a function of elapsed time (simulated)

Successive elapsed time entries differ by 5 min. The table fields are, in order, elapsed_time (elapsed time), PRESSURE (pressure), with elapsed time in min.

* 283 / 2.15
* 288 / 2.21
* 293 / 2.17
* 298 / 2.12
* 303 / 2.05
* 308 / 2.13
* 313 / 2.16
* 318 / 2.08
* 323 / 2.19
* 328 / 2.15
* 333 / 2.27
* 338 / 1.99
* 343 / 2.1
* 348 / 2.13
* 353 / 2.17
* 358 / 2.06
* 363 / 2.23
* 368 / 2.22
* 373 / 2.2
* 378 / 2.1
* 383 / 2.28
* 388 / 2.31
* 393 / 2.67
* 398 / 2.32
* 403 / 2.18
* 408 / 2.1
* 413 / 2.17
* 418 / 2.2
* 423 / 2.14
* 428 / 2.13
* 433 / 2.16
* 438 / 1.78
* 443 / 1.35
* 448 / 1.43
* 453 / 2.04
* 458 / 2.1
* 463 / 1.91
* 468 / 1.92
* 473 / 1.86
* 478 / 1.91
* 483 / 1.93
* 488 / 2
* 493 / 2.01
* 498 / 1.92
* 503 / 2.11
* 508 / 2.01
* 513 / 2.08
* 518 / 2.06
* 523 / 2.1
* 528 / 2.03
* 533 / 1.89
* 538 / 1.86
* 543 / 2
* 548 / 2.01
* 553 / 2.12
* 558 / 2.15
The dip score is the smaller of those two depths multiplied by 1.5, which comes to -0.06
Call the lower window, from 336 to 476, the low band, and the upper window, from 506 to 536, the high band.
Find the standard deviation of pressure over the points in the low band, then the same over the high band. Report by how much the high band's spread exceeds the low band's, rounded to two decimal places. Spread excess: -0.18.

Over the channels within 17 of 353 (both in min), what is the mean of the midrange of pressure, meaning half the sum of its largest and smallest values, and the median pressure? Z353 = 2.12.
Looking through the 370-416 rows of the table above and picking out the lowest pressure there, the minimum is 2.1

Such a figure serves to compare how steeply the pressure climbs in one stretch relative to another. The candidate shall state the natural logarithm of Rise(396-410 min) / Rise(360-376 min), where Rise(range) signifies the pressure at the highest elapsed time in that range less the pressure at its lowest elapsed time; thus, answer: 2.0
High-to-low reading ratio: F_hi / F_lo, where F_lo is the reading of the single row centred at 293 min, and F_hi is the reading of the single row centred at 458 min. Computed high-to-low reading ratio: 0.97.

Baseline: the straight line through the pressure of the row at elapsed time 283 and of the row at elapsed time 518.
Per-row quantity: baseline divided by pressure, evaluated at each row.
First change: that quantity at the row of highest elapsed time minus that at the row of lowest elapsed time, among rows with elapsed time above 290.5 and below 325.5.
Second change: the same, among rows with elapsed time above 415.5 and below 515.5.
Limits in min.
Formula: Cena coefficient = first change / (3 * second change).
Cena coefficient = -0.13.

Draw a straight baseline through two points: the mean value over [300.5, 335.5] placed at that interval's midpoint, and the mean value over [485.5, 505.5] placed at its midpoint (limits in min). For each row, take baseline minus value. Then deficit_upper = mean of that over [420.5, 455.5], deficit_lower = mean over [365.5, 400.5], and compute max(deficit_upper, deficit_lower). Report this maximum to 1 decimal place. 0.2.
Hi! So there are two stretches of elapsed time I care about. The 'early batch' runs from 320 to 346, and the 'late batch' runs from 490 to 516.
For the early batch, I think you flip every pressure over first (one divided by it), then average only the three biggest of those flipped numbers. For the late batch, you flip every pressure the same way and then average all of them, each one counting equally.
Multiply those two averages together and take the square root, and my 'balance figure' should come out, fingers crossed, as 0.488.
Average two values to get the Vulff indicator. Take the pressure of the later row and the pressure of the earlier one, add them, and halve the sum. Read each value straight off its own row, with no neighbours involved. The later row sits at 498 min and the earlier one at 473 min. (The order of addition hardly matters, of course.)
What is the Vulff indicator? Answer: 1.89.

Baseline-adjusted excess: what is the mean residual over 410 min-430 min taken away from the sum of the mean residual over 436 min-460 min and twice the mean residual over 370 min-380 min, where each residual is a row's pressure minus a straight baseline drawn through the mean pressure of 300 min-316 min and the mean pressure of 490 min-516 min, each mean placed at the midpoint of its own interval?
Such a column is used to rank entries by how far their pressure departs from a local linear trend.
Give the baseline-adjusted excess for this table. -0.27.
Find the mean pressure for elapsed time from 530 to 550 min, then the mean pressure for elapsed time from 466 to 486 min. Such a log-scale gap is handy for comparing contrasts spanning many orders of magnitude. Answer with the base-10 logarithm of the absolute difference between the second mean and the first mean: -1.5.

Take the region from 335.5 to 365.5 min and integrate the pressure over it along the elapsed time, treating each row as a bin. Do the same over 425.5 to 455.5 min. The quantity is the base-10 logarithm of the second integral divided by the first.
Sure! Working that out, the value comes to -0.066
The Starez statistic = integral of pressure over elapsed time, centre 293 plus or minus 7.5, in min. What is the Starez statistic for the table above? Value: 32.5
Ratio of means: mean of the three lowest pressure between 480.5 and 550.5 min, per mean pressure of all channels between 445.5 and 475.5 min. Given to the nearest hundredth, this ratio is 1.01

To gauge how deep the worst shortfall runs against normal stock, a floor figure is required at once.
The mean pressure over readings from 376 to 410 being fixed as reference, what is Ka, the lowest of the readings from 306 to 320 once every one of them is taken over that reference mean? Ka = 0.91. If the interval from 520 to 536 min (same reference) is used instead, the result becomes 0.83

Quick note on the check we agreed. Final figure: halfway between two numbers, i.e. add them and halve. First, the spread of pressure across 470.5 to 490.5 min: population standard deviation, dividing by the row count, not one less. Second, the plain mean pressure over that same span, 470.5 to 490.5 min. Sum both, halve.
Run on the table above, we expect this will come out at 0.99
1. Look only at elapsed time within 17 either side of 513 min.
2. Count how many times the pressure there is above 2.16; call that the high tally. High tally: 0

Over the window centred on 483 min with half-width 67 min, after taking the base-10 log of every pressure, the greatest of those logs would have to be 0.342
